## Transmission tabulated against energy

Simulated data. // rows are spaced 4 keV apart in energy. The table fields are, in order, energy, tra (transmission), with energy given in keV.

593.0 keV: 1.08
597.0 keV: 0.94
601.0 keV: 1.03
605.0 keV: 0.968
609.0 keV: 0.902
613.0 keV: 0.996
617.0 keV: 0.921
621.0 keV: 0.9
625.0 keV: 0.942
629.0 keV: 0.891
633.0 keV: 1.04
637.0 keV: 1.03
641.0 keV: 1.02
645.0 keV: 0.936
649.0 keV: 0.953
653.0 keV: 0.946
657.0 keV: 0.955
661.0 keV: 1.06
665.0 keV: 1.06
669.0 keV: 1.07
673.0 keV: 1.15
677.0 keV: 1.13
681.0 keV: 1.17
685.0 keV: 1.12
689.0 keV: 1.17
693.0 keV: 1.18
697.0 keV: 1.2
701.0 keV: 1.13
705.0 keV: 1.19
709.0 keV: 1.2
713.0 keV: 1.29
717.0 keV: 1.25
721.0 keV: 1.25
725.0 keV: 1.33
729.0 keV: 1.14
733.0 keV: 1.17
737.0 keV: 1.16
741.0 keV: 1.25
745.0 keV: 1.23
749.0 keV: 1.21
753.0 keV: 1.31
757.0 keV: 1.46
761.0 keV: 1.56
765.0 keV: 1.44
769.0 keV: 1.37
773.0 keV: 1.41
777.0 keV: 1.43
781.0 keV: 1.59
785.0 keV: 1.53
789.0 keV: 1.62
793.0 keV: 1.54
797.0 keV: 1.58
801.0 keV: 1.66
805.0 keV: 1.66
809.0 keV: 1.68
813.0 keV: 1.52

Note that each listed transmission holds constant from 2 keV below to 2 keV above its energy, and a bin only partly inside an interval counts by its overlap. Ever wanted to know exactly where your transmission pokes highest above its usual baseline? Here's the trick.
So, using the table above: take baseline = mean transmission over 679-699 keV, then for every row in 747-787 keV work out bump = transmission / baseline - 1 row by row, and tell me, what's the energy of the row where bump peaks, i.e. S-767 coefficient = 781.0 keV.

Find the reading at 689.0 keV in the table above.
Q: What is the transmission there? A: 1.17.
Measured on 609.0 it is 0.902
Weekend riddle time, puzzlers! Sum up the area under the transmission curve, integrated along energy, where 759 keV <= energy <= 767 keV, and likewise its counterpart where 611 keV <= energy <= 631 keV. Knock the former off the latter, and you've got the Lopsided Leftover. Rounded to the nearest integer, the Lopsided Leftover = 7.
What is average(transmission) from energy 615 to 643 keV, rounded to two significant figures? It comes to 0.96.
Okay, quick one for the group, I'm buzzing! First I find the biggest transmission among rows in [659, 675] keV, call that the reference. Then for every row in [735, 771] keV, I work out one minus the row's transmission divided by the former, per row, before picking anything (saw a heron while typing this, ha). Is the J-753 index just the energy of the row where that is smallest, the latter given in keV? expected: 761.0 keV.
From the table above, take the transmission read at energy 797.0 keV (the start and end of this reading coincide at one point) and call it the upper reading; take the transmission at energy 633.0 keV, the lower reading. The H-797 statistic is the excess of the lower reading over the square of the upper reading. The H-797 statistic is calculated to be -1.5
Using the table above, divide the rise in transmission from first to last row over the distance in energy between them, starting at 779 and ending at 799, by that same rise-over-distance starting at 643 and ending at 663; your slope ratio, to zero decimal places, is 0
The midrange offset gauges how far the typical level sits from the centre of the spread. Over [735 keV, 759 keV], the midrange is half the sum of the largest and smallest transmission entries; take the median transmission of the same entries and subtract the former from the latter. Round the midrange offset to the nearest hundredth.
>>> -0.07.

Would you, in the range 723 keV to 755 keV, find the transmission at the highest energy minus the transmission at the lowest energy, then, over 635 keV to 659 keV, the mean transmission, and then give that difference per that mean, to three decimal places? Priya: -0.021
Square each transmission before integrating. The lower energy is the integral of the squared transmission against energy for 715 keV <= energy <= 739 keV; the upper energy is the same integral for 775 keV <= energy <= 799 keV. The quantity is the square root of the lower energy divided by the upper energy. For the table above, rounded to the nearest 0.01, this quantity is 0.79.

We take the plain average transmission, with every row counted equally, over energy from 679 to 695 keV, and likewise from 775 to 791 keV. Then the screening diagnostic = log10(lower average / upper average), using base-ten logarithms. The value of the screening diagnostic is -0.12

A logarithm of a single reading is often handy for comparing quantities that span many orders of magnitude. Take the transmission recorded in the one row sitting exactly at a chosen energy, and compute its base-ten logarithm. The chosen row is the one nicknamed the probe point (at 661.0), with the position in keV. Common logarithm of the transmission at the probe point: 0.03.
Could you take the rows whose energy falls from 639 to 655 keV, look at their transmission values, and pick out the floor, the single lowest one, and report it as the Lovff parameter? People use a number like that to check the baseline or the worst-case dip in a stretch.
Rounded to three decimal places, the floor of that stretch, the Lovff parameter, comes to 0.936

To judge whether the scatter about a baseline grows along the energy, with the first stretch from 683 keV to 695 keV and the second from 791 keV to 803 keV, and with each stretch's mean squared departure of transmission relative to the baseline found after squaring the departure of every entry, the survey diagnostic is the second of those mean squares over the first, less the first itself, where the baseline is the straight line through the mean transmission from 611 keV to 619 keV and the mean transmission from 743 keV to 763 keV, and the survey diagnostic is 28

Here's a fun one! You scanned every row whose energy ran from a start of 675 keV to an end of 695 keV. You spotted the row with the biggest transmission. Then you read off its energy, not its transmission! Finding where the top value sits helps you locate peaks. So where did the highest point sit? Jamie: 693.0 keV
